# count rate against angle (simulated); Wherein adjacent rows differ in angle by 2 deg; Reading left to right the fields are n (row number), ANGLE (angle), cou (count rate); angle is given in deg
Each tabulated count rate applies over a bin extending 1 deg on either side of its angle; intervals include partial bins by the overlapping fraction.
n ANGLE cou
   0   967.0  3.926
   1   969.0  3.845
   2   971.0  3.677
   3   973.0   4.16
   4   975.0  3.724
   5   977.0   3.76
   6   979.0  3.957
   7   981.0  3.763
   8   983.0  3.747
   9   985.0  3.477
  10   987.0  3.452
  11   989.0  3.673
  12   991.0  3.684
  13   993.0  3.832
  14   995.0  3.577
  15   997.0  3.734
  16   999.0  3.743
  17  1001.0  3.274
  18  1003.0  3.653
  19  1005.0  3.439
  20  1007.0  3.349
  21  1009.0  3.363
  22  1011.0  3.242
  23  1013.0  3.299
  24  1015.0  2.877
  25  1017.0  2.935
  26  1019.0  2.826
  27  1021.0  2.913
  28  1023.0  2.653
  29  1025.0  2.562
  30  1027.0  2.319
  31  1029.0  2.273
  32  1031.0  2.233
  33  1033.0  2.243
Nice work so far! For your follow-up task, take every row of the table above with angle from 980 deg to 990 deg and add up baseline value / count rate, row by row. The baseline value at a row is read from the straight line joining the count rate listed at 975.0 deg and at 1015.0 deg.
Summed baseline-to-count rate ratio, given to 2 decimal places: 4.85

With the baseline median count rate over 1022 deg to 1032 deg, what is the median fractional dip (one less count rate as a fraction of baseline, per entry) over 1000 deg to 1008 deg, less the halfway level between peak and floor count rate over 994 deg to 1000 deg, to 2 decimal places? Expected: -4.12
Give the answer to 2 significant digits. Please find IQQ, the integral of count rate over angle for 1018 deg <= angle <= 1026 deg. 22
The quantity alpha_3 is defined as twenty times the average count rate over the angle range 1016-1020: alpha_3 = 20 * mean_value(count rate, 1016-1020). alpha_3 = 58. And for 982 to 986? 72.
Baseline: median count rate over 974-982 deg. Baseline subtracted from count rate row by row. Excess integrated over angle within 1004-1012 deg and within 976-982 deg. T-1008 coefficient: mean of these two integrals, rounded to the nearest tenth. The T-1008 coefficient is -1.5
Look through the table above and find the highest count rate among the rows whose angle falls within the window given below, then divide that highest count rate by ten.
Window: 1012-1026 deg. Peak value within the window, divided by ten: 0.33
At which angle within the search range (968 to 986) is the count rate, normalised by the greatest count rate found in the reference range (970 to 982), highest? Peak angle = 973.0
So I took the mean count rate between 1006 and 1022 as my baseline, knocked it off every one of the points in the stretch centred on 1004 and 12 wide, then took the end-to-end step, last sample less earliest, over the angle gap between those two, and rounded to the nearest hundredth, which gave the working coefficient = -0.04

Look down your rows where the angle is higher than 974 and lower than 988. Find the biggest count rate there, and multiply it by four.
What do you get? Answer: 15.8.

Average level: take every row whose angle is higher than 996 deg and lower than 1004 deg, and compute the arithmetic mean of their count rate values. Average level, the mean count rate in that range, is 3.60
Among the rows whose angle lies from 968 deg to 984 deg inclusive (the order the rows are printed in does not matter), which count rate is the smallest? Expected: 3.677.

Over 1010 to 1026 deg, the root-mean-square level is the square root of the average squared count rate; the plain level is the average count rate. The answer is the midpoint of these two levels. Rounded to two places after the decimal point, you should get 2.92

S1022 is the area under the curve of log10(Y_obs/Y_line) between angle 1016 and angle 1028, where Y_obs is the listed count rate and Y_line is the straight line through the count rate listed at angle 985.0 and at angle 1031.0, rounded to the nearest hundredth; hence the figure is 0.44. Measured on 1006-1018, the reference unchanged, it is 0.75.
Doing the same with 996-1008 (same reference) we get 0.82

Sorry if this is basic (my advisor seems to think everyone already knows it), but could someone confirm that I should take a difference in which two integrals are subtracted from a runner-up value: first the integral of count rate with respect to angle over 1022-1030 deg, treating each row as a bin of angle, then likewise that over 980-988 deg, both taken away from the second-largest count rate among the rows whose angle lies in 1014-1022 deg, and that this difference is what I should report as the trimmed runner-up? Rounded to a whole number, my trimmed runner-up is -46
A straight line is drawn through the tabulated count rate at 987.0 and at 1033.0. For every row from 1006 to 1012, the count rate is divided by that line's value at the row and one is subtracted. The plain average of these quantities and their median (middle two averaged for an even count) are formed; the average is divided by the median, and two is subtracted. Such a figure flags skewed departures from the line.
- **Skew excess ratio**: -0.96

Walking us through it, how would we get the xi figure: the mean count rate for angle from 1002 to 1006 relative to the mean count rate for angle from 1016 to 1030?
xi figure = 1.3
